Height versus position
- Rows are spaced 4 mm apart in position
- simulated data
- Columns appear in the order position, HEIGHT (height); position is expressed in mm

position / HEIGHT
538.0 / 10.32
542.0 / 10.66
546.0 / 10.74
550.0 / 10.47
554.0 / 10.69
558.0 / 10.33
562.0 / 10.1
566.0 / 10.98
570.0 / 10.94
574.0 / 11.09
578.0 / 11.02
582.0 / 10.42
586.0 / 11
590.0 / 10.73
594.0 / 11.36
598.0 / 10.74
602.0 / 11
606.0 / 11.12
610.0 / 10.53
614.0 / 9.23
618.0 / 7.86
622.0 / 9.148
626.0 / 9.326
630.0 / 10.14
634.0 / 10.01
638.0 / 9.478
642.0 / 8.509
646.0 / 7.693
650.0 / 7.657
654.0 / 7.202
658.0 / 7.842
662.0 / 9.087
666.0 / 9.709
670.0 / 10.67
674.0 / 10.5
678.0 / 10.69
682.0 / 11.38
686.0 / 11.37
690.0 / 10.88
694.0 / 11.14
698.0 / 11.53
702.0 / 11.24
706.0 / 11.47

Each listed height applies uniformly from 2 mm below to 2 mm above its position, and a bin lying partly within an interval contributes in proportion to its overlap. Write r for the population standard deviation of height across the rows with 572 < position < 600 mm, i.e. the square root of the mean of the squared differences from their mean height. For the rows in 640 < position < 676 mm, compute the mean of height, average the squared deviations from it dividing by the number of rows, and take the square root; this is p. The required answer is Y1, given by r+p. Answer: 1.50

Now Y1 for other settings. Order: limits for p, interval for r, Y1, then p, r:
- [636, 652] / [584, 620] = 1.81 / 0.7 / 1.1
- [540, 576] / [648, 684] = 1.75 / 0.3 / 1.4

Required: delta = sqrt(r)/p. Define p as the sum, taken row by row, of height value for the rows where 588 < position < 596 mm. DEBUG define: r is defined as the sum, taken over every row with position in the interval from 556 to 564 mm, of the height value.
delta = 0.20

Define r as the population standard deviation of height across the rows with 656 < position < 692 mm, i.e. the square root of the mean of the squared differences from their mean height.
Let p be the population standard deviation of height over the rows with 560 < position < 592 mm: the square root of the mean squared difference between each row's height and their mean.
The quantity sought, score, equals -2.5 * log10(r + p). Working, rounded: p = 0.33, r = 1.10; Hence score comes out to -0.38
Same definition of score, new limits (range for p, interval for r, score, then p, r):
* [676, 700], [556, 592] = 0.49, 0.30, 0.34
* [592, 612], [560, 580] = 0.46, 0.29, 0.37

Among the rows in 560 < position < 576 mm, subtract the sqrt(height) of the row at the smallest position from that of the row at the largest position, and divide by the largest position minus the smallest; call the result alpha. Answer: 0.01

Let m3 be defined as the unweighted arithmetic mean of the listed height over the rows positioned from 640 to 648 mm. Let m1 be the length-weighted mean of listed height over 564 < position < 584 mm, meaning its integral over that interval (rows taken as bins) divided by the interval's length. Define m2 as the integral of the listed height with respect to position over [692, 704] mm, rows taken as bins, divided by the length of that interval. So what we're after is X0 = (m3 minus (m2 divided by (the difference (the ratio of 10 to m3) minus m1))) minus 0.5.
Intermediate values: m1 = 10.9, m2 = 11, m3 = 8.1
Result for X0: 8.8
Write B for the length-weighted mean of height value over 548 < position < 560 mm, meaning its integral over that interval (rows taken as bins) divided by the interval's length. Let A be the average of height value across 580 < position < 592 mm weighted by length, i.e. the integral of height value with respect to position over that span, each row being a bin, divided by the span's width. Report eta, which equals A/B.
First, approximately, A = 10.7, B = 10.5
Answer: 1.02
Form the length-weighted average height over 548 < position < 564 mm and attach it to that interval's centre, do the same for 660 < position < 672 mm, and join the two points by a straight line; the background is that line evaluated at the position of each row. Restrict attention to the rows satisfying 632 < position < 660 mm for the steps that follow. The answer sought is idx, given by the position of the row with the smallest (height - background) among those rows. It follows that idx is 654.0 mm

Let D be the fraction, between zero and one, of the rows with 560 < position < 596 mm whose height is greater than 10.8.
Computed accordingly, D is 0.7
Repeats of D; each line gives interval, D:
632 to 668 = 0.0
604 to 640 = 0.1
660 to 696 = 0.4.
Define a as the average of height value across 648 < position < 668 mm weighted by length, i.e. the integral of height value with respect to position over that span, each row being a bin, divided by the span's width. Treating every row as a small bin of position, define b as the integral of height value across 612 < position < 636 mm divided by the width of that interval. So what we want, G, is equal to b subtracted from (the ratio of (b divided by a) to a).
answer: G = -9.2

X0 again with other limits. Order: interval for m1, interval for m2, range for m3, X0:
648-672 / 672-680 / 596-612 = 11.7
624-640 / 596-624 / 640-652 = 8.6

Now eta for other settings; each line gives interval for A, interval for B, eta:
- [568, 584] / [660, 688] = 1.04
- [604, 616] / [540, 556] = 0.97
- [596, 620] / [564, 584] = 0.93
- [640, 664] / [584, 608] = 0.73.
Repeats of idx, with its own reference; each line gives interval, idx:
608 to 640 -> 618.0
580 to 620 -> 618.0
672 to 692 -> 674.0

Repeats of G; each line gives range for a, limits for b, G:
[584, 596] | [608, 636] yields -9.4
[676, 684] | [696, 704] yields -11.3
